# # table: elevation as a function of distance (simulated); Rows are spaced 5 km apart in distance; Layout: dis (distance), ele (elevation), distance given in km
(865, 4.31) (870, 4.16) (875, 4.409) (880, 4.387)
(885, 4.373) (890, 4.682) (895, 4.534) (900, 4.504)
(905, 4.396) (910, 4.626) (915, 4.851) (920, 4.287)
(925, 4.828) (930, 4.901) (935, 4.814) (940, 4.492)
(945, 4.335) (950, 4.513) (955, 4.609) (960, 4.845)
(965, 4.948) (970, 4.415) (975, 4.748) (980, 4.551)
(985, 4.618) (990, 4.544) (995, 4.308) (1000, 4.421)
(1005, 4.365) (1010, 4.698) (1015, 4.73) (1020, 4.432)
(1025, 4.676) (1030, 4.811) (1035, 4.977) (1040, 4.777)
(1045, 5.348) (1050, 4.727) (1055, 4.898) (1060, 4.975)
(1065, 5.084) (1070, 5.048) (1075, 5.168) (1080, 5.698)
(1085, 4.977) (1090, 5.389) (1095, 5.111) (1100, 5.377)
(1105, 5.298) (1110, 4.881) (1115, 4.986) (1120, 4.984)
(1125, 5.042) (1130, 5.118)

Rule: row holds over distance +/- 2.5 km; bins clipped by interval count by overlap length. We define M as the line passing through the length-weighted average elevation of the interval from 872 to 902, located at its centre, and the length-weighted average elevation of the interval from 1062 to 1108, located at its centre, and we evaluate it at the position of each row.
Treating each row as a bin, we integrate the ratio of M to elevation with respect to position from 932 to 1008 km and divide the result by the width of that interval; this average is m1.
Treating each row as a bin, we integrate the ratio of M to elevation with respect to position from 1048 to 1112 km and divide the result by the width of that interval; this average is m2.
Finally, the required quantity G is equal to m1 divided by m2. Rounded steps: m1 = 1.05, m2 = 1.018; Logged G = 1.032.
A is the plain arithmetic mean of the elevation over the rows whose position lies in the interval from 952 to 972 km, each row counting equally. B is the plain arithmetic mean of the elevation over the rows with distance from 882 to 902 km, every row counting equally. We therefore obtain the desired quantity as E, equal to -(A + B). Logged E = -9.23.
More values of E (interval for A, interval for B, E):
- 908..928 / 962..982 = -9.31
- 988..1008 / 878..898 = -8.90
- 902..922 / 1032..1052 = -9.50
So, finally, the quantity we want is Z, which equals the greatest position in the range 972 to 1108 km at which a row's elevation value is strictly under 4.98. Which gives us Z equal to 1085 km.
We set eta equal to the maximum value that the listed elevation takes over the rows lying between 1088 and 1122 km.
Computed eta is 5.389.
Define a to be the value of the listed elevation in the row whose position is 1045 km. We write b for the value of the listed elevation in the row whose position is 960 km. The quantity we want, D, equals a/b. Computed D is 1.10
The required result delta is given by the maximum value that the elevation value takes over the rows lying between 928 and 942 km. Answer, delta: 4.901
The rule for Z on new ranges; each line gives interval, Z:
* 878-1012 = 1010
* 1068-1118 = 1110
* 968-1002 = 1000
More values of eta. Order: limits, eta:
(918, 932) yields 4.901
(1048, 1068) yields 5.084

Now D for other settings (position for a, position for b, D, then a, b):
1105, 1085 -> 1.06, 5.298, 4.977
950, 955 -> 0.98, 4.513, 4.609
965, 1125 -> 0.98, 4.948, 5.042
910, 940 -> 1.03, 4.626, 4.492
